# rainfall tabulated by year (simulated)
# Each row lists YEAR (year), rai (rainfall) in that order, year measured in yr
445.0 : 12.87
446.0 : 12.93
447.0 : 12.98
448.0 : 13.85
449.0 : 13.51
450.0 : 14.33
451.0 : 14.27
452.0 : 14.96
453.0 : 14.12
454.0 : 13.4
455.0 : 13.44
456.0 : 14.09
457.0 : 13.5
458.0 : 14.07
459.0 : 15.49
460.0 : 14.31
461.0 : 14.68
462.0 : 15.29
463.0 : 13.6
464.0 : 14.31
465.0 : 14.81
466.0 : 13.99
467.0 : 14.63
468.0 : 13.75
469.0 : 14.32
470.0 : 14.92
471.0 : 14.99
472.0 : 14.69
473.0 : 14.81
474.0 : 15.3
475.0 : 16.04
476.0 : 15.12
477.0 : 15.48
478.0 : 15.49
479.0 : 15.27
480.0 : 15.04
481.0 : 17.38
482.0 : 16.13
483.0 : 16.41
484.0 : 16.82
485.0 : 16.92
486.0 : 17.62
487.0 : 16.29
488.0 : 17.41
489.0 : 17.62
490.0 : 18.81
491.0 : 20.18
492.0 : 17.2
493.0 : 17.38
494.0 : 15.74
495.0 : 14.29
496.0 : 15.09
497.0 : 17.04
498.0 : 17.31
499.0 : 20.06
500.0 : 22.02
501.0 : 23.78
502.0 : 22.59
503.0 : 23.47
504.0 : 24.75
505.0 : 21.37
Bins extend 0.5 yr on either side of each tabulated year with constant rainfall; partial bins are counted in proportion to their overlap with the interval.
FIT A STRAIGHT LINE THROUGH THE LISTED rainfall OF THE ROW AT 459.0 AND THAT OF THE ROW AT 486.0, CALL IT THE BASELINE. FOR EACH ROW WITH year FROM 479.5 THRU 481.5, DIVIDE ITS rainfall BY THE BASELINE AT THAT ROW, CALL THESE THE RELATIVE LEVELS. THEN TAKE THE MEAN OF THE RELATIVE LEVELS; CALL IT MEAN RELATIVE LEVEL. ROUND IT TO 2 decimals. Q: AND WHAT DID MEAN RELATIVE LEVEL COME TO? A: 0.94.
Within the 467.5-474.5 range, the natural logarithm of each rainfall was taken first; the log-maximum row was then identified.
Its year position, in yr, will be 474.0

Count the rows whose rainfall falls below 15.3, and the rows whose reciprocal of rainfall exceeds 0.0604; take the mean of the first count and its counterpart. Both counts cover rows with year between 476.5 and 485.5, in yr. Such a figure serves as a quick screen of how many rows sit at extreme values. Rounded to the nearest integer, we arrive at 4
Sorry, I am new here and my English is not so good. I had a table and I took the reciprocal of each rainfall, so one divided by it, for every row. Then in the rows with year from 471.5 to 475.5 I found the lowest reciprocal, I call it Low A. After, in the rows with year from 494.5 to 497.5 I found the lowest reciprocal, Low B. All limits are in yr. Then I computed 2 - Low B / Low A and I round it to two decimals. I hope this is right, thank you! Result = 1.06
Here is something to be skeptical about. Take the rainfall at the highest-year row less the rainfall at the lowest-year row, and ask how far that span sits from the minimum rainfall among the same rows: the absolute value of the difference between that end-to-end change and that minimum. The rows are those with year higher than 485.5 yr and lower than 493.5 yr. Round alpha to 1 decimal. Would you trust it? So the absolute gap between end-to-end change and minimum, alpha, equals 16.5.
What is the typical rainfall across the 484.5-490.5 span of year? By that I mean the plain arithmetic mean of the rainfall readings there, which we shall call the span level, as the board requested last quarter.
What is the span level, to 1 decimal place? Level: 17.4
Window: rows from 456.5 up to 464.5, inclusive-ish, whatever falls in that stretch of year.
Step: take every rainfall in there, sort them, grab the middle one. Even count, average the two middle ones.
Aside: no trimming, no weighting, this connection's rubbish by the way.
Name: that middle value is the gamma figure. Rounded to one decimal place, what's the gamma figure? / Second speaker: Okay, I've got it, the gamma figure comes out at 14.3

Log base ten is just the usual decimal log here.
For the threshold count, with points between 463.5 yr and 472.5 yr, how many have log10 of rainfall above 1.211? 0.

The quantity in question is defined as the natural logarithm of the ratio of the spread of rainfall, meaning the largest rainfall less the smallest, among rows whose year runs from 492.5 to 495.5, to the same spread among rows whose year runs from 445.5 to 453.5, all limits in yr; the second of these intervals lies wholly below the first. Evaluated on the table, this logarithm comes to 0.42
